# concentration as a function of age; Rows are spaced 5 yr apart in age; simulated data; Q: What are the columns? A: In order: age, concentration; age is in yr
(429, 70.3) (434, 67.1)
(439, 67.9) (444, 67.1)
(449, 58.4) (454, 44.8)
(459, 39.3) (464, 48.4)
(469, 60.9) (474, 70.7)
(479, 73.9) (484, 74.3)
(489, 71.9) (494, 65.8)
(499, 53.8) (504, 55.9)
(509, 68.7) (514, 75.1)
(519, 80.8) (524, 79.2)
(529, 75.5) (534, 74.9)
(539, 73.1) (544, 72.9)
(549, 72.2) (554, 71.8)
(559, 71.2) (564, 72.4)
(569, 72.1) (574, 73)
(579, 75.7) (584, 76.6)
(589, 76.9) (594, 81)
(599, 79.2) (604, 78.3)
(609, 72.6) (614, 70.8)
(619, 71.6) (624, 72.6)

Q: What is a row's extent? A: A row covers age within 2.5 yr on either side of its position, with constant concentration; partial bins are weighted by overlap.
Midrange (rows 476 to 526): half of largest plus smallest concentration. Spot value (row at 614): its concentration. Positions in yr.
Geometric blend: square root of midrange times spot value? 69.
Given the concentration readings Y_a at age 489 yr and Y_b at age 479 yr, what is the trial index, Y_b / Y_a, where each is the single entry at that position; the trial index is 1.03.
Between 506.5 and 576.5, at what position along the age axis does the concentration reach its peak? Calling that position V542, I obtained 519 yr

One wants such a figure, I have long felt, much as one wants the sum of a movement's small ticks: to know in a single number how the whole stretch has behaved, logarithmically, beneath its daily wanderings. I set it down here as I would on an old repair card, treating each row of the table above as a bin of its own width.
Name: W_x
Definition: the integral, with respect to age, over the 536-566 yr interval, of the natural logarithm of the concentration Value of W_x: 128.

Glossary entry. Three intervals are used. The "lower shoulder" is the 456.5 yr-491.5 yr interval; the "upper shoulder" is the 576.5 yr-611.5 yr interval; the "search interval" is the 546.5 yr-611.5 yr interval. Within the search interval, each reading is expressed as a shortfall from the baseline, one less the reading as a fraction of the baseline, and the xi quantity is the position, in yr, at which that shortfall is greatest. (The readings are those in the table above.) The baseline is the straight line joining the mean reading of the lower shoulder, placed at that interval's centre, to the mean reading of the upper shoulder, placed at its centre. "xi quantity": 609 yr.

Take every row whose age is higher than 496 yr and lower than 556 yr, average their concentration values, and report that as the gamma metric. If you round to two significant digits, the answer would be 71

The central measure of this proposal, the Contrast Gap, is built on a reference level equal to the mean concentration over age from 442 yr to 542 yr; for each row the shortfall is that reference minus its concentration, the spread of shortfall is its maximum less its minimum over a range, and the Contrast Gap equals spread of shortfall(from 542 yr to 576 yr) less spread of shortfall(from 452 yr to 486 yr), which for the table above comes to -33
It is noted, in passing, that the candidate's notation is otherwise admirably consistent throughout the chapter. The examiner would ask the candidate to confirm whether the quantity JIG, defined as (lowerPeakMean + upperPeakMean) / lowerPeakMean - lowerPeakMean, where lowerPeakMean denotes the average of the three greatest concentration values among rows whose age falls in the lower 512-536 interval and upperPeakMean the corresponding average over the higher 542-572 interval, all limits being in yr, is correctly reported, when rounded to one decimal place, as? -76.6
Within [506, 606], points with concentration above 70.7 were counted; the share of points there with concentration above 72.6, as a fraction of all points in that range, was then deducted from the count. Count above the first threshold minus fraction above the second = 18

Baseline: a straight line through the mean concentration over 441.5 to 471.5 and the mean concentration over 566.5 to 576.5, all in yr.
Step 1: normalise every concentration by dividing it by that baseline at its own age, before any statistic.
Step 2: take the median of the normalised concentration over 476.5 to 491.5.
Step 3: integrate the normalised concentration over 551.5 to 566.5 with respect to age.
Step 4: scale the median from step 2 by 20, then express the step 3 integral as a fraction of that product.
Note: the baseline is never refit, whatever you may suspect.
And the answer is 0.595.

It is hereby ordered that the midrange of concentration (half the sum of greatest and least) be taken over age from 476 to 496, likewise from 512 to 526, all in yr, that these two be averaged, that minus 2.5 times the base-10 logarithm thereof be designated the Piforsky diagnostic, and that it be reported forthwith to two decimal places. -4.67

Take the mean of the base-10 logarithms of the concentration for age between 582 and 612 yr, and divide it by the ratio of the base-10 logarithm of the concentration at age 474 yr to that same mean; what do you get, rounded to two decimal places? 1.93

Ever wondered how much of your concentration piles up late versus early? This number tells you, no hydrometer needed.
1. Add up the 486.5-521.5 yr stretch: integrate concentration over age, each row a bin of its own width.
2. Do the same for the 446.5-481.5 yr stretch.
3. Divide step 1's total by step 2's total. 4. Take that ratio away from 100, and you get 98.8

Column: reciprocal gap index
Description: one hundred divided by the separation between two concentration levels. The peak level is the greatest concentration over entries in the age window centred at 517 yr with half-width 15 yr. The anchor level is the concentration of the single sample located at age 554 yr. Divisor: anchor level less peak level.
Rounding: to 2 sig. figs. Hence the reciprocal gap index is -11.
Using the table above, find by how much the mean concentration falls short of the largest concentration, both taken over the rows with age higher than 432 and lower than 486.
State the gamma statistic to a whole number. 13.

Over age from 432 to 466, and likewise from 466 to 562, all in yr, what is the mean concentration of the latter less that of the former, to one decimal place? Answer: 14.5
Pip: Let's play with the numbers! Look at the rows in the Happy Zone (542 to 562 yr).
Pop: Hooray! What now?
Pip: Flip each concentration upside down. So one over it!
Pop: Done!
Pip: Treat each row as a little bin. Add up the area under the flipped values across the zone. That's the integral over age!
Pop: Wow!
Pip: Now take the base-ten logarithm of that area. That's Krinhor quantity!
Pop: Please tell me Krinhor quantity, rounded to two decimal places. -0.56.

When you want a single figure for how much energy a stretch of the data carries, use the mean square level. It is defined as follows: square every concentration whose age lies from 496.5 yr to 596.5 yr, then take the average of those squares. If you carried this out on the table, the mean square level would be 5321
